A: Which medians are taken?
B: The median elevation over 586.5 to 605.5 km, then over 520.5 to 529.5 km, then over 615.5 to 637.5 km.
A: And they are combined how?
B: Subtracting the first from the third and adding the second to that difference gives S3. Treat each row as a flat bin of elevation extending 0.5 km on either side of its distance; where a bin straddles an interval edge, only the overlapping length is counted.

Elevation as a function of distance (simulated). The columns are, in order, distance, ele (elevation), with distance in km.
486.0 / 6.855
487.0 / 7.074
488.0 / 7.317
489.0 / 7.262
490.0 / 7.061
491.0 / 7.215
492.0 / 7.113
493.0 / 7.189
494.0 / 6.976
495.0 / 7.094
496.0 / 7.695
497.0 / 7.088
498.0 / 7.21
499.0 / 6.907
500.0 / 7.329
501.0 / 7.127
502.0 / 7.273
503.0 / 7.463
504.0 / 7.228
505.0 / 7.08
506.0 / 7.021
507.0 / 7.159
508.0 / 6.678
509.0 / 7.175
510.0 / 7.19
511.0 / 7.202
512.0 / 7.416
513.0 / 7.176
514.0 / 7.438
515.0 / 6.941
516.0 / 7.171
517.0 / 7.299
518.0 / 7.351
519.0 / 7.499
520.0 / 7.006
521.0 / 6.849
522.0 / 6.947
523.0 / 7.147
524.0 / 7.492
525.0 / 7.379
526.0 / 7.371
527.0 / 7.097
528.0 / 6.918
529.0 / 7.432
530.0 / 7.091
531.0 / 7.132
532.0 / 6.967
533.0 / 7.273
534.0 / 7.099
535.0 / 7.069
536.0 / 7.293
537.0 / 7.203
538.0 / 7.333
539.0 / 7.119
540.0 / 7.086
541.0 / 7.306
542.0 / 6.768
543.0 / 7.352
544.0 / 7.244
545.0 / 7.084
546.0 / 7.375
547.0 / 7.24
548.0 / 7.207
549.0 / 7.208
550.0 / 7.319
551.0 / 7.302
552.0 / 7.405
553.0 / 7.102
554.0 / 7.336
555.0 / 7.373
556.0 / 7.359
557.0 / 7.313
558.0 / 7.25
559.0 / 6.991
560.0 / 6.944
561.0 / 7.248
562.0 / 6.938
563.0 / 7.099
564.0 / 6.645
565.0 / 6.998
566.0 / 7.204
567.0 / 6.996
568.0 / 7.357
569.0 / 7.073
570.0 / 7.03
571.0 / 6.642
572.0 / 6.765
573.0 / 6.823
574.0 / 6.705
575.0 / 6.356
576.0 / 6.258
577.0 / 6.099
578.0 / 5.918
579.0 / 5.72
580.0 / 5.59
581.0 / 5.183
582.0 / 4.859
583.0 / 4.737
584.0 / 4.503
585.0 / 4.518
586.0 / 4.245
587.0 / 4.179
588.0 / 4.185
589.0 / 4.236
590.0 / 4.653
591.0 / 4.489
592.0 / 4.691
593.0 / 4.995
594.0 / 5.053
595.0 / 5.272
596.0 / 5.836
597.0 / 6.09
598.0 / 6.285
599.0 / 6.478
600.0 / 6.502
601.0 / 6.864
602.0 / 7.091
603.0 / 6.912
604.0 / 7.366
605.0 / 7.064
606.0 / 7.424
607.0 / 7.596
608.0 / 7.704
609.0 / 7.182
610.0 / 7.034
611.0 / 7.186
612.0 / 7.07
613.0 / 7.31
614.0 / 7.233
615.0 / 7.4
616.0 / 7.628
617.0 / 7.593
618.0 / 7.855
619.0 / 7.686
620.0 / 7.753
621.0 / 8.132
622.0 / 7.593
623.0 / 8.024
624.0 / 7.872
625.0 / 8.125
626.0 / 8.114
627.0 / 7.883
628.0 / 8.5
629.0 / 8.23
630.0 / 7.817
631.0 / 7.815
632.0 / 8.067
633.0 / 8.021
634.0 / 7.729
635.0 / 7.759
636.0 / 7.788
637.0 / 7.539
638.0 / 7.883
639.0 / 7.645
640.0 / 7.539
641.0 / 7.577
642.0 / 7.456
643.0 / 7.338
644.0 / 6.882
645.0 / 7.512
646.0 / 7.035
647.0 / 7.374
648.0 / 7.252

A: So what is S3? 9.1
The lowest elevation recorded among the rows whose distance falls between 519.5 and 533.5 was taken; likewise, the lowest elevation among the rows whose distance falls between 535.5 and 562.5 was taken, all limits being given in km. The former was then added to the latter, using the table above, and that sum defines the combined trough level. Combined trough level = 13.6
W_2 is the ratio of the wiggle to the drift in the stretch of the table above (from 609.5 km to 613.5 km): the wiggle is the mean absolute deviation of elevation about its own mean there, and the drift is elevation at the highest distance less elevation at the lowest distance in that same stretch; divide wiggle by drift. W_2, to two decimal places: 0.36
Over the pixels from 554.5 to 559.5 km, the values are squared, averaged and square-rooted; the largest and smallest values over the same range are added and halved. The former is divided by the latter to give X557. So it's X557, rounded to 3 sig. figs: 1.01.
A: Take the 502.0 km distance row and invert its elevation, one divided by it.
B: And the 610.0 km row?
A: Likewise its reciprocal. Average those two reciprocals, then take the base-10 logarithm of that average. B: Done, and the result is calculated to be -0.854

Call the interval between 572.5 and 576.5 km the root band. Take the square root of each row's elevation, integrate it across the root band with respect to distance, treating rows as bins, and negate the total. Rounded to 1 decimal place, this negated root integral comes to -10.2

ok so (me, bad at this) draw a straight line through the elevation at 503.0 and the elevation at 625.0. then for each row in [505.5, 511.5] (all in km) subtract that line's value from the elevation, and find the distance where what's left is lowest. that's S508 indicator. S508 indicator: 508.0 km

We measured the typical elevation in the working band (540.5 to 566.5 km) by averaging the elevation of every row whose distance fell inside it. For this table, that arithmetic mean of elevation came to 7.2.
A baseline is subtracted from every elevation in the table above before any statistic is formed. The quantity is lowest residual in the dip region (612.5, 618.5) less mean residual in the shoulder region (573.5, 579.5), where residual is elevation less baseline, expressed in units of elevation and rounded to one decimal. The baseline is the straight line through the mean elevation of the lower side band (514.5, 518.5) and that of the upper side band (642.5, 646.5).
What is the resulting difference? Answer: 1.1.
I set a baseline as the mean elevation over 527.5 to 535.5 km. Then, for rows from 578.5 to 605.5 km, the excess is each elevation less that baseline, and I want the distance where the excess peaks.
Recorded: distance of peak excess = 604.0 km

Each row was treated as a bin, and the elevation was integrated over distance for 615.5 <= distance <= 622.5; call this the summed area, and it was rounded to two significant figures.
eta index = 54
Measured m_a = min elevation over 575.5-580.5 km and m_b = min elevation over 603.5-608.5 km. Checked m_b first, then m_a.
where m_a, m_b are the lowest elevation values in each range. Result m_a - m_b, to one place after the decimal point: -1.5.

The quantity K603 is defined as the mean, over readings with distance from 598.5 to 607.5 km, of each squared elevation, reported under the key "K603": 50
